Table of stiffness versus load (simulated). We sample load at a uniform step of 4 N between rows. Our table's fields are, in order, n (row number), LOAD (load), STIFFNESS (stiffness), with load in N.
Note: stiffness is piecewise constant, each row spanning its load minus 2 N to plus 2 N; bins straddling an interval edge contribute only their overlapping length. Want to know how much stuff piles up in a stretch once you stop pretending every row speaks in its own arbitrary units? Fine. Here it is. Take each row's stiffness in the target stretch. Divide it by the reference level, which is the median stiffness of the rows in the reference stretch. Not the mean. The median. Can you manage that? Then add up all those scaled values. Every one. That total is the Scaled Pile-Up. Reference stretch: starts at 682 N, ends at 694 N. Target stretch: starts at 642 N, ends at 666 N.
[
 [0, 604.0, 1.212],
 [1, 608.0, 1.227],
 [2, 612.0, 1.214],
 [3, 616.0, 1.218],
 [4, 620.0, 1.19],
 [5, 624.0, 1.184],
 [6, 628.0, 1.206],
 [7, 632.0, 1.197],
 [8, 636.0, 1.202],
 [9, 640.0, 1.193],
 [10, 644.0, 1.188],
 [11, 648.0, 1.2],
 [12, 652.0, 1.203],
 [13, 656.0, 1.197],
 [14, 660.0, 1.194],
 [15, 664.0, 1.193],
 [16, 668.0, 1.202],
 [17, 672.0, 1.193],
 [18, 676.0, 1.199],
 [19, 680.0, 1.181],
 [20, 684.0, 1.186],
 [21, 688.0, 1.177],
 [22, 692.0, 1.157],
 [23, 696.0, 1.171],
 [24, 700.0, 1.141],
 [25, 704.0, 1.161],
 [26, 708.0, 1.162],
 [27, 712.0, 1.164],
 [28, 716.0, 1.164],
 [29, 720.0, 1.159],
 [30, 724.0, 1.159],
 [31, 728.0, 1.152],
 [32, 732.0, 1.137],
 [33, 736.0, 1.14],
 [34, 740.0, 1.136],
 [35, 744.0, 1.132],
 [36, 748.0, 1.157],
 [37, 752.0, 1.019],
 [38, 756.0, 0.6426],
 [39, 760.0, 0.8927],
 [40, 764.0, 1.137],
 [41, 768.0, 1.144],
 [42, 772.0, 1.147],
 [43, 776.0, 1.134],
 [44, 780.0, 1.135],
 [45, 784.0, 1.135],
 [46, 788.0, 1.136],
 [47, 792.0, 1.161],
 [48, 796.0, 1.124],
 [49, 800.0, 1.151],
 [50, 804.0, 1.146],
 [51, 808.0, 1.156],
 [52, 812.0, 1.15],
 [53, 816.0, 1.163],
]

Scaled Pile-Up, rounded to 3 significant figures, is 6.10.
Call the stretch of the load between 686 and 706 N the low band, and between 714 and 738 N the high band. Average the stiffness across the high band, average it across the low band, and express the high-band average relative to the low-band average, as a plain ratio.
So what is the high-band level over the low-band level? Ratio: 0.992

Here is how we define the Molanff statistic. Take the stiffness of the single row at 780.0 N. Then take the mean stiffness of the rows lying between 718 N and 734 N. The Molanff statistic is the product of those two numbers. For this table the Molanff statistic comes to 1.31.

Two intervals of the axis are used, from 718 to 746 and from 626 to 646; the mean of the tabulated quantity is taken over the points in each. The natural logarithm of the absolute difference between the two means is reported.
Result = -3.0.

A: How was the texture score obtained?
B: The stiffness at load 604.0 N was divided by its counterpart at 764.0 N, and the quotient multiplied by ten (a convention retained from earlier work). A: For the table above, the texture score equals 10.7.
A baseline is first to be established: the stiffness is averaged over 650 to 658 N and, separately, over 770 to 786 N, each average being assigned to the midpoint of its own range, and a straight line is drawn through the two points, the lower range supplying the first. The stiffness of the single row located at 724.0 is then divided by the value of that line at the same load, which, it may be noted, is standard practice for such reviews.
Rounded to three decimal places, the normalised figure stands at 0.995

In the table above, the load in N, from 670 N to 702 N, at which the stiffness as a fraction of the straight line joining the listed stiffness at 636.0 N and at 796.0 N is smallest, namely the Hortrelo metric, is 700.0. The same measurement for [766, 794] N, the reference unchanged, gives 776.0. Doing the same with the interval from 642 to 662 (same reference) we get 644.0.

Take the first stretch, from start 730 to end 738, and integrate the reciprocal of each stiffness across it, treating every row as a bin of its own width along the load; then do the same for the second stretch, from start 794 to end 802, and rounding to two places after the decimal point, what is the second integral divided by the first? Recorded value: 1.00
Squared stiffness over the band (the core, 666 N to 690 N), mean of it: 1.42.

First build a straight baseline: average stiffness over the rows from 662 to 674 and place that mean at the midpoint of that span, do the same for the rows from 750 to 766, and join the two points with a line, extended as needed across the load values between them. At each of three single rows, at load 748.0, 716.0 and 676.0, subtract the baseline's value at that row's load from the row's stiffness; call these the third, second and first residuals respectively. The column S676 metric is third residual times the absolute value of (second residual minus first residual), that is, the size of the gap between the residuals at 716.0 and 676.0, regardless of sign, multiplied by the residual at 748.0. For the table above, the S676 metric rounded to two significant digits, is 0.018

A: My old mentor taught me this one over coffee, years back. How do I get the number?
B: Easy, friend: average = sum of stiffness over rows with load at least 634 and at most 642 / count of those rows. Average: 1.20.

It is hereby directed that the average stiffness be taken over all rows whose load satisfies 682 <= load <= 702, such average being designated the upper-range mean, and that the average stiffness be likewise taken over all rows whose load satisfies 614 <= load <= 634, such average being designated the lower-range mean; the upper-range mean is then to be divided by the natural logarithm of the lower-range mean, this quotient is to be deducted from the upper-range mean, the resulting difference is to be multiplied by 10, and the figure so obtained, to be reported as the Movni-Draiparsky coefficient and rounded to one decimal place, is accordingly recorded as -52.6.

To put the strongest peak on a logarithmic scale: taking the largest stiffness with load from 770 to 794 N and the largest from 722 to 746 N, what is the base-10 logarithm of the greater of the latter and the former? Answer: 0.0648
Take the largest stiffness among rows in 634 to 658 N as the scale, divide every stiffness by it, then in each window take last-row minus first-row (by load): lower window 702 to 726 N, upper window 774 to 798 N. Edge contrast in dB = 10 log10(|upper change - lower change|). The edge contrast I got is -22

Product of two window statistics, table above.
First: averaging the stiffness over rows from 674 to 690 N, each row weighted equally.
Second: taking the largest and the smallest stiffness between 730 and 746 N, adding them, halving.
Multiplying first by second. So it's 1.35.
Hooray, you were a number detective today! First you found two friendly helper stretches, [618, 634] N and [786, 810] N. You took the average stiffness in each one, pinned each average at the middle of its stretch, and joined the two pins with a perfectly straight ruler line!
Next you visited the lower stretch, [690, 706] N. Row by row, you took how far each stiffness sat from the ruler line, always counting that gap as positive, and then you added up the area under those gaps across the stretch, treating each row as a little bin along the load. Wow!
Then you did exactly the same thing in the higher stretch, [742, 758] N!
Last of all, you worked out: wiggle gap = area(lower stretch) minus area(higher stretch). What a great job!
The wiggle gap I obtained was -2.5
